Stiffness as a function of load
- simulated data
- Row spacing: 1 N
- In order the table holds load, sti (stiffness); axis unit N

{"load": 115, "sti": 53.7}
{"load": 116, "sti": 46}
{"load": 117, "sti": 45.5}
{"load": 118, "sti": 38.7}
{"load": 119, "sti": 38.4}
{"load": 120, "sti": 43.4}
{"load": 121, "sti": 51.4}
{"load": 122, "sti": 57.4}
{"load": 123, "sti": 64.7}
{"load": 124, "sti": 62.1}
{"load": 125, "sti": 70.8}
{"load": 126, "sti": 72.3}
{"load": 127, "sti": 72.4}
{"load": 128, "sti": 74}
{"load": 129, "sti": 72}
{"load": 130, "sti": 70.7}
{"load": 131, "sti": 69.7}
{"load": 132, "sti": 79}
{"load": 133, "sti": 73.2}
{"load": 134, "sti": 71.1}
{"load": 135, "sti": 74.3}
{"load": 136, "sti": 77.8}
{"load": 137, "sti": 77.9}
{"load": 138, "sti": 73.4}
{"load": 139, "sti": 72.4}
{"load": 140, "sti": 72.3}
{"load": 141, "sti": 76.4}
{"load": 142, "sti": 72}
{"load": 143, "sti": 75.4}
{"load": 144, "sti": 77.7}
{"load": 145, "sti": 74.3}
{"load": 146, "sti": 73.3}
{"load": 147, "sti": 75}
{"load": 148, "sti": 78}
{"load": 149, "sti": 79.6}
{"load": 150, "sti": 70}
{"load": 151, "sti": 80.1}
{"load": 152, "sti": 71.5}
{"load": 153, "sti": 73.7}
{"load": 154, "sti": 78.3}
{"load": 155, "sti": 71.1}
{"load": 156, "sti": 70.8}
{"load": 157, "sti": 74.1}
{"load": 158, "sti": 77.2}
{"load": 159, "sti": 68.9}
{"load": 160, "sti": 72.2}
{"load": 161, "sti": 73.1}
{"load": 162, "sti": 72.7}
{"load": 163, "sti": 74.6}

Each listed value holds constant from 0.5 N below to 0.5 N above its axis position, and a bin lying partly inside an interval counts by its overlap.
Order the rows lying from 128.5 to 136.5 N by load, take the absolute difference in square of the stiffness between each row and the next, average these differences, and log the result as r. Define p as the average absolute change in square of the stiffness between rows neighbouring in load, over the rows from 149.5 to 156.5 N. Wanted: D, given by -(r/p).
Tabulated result -0.67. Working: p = 826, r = 556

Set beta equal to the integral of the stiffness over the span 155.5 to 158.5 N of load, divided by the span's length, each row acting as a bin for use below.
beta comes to 74.0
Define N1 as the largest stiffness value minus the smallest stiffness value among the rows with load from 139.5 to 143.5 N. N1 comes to 4.4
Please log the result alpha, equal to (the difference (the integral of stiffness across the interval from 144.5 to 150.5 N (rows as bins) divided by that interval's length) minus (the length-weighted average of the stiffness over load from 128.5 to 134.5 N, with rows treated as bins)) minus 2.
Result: 0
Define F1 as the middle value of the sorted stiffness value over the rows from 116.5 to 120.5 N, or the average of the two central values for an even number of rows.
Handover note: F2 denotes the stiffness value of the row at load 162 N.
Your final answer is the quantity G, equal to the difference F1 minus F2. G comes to -32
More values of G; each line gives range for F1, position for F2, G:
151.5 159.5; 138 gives -1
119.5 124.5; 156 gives -13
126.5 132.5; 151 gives -8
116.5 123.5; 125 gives -25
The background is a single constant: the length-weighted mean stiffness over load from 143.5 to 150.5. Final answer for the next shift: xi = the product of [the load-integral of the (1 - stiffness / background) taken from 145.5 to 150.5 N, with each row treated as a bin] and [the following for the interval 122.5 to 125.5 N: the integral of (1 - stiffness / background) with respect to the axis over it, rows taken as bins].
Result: 0.006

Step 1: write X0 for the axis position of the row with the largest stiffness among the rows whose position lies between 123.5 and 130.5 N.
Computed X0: 128 N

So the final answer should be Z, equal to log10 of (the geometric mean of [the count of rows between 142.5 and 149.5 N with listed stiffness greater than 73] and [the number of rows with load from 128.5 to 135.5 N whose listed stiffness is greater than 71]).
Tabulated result 0.77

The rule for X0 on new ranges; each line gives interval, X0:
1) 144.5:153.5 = 151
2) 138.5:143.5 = 141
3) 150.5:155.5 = 151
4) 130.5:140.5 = 132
